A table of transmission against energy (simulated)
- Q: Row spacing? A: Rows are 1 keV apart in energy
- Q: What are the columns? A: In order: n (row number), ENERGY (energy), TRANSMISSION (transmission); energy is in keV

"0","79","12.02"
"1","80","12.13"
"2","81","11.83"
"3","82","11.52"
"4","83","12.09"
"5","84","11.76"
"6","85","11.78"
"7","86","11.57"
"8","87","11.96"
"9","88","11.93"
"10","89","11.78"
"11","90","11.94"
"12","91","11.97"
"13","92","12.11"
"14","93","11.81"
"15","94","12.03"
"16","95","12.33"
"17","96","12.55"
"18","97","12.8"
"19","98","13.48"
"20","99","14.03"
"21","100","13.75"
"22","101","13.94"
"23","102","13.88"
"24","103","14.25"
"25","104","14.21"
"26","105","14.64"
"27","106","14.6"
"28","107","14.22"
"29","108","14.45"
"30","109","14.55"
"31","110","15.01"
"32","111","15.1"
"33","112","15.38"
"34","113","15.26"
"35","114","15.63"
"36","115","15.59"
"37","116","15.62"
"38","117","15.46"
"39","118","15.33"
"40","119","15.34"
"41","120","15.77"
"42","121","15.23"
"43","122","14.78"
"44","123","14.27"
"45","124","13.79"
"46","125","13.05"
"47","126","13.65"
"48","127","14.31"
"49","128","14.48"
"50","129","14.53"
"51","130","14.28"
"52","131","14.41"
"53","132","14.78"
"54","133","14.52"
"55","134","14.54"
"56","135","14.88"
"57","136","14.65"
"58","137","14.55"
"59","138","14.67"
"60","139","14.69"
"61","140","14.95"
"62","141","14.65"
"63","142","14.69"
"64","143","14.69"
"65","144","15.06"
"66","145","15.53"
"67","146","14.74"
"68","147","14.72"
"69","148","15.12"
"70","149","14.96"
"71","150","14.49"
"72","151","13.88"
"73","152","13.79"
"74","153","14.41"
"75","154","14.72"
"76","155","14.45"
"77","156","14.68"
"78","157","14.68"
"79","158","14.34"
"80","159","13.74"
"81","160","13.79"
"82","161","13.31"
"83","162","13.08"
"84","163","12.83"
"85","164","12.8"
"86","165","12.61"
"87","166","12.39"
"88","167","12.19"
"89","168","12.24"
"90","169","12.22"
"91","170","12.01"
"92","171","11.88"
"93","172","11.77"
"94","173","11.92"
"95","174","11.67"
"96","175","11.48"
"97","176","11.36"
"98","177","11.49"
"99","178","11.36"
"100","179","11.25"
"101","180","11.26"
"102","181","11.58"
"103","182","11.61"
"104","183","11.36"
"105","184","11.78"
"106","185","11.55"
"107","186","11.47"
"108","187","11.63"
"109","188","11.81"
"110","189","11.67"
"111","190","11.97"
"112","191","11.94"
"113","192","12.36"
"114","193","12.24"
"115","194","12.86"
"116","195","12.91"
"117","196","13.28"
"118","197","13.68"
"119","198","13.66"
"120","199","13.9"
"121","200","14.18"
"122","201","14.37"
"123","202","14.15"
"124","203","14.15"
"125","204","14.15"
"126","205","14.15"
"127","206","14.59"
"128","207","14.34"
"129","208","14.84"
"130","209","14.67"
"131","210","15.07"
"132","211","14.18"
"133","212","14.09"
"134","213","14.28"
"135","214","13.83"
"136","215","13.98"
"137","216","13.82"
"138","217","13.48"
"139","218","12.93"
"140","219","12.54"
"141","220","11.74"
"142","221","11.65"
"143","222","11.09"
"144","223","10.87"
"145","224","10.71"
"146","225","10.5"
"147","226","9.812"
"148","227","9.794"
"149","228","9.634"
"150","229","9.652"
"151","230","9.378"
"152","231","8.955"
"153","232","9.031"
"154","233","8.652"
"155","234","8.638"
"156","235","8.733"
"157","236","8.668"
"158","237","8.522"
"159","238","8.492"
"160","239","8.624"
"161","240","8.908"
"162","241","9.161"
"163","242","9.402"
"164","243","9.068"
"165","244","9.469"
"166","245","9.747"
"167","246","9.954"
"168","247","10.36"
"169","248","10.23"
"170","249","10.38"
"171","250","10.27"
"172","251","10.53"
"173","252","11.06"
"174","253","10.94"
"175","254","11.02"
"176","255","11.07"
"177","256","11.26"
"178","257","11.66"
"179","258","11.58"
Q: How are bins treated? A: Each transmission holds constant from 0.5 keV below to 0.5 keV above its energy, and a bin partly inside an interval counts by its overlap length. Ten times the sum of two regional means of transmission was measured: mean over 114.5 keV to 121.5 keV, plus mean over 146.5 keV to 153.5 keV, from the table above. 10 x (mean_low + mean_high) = 300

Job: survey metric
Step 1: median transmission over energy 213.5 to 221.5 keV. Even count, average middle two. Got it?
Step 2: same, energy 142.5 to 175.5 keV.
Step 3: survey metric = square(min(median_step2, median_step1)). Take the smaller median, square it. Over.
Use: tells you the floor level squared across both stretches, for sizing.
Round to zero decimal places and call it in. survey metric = 174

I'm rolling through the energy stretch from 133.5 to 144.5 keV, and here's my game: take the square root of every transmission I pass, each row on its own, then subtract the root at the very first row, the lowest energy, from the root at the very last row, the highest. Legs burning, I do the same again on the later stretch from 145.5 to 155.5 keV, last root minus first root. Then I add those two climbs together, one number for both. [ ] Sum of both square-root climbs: 0.0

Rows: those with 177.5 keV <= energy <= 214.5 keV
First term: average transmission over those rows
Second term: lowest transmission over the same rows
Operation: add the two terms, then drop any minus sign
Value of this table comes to 24.3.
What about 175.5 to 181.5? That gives 22.6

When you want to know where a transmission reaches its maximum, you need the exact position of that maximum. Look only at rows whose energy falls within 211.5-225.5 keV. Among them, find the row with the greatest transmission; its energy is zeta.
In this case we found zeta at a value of 213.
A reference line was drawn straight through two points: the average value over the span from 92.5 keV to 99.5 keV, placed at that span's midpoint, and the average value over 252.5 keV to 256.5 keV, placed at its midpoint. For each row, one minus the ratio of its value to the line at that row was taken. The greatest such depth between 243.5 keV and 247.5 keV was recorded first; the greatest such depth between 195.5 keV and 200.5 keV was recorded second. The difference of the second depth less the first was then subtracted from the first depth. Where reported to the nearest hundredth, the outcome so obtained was 0.44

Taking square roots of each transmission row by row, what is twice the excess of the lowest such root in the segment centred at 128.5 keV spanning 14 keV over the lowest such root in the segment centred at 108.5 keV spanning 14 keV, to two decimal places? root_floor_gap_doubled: -0.23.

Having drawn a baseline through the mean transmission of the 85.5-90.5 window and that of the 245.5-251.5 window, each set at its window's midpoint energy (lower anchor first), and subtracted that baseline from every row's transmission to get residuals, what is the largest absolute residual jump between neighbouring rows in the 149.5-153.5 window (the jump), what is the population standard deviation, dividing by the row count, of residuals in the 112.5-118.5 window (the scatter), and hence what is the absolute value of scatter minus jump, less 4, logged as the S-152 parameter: -3.52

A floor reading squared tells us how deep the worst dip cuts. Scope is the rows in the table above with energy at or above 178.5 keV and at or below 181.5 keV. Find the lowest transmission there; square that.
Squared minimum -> 127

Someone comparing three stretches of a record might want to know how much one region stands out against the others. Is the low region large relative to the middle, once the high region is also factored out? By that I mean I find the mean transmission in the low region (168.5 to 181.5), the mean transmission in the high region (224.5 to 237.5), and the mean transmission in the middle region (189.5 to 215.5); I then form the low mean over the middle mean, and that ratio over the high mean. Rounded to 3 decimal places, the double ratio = 0.092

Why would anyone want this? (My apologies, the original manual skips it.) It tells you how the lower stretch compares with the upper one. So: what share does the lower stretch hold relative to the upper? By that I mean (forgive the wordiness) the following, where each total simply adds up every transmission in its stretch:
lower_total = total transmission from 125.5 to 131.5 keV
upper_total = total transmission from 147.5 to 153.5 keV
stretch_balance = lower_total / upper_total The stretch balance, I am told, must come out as 0.99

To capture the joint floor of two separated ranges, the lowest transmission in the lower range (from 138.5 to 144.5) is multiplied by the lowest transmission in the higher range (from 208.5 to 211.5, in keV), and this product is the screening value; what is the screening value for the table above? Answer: 208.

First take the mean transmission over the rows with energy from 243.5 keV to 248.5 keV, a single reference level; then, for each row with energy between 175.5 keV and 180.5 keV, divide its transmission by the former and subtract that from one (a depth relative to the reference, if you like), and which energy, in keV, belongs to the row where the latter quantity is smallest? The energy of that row 177 keV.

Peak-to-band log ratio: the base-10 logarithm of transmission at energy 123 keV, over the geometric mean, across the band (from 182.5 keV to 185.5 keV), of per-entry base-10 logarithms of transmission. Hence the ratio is 1.09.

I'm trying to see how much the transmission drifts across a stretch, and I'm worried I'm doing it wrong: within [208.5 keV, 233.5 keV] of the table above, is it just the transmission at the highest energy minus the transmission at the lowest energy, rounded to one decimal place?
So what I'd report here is -6.0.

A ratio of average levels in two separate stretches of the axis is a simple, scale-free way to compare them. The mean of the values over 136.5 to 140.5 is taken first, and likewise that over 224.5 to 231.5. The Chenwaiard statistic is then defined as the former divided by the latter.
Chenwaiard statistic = 1.52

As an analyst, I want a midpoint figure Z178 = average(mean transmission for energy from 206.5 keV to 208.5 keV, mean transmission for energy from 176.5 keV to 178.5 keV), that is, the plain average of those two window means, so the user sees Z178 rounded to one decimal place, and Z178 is 13.0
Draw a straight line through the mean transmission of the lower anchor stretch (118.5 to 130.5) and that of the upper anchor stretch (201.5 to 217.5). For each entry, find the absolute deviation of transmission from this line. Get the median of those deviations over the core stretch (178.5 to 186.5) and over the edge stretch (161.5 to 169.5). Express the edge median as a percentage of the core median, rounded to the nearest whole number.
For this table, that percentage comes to 66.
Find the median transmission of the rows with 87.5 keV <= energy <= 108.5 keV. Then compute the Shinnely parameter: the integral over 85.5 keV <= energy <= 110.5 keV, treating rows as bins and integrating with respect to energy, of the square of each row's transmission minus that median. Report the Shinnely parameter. 35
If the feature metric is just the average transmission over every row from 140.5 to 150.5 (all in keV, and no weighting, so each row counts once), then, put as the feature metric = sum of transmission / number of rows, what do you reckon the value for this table 14.9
